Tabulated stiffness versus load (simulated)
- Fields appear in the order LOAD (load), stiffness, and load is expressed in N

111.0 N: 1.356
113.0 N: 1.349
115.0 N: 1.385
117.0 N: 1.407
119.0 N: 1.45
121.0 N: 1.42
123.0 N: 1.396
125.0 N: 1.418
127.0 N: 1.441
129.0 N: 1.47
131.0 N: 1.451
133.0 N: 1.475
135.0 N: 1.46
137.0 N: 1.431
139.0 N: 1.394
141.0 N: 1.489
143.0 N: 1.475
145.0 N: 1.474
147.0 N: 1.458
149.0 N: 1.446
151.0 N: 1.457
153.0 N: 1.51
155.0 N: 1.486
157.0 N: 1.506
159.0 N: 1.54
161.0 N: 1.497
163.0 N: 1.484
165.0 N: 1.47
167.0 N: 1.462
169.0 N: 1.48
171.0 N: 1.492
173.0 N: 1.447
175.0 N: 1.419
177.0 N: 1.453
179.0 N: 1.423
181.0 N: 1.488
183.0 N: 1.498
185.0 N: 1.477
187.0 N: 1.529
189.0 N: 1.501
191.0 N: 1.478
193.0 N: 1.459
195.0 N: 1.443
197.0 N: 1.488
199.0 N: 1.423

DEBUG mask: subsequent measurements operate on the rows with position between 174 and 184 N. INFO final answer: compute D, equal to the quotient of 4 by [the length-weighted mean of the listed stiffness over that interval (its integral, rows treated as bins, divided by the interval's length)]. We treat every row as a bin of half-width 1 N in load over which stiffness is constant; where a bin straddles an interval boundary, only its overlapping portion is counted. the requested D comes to 2.747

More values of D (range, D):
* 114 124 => 2.834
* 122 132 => 2.787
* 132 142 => 2.759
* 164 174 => 2.721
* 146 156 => 2.718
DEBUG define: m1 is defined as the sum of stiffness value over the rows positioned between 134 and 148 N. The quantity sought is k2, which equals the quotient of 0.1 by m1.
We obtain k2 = 0.0098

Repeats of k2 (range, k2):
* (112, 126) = 0.0102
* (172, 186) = 0.0098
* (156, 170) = 0.0096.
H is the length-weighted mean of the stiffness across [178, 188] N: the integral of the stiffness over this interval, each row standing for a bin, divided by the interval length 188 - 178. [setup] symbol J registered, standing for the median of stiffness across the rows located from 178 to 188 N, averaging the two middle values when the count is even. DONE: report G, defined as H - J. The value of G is -0.005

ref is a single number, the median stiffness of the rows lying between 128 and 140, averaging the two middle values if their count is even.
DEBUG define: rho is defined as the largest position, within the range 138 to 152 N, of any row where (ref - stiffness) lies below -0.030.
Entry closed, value 141.0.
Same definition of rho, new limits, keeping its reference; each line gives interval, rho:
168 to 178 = 171.0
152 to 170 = 161.0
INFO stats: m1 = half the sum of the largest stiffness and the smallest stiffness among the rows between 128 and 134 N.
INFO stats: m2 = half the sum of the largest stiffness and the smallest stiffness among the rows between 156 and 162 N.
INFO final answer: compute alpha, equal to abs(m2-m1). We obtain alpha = 0.06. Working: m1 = 1.46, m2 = 1.52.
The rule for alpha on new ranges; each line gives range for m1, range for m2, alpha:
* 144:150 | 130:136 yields 0.00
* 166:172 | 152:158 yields 0.02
